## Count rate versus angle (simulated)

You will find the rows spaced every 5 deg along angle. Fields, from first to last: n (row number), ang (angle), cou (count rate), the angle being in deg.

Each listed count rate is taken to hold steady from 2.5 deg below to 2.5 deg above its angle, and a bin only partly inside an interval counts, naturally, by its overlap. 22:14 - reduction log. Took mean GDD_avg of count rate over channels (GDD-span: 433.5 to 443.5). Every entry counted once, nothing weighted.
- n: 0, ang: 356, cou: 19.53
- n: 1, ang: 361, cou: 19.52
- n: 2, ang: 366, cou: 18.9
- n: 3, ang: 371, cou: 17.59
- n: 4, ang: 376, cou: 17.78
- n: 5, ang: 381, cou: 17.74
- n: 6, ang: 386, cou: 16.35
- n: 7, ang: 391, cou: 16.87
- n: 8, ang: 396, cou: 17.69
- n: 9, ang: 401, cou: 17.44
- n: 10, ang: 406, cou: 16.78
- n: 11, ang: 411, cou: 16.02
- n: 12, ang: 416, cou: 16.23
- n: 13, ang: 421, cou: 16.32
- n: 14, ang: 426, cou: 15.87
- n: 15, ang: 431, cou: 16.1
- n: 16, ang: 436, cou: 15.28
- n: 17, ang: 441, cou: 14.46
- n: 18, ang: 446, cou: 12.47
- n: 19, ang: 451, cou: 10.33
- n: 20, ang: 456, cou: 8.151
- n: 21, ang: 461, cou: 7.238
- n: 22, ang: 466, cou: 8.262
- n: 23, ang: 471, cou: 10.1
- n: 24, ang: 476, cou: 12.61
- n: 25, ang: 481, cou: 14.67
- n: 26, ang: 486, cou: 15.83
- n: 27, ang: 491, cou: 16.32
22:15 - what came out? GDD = 14.9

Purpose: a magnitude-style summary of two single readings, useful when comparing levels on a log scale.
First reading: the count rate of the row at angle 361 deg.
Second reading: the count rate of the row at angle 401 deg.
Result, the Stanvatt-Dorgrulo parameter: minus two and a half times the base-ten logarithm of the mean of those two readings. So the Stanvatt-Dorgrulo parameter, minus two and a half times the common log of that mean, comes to -3.17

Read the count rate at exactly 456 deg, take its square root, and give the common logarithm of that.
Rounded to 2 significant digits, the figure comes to 0.46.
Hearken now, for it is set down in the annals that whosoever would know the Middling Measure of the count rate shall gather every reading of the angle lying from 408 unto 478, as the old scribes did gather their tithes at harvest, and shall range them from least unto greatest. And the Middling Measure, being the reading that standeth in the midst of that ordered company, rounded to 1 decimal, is 13.5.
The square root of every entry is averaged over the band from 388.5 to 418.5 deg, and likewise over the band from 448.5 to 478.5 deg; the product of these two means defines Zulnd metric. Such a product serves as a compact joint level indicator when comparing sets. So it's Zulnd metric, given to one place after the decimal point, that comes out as 12.6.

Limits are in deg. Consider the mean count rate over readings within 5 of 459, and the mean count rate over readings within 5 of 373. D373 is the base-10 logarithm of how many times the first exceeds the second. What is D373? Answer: -0.36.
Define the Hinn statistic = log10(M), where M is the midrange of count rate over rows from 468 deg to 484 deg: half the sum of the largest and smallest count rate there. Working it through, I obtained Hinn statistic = 1.09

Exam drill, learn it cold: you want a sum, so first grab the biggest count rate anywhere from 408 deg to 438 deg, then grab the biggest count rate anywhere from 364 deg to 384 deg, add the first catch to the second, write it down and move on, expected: 35.2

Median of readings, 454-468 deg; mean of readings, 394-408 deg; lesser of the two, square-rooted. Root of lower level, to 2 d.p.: 2.85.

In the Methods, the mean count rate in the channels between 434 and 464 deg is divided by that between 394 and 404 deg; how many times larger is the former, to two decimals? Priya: 0.64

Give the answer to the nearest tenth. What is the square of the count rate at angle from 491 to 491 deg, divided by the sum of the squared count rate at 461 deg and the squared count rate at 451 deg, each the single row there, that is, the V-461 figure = 1.7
